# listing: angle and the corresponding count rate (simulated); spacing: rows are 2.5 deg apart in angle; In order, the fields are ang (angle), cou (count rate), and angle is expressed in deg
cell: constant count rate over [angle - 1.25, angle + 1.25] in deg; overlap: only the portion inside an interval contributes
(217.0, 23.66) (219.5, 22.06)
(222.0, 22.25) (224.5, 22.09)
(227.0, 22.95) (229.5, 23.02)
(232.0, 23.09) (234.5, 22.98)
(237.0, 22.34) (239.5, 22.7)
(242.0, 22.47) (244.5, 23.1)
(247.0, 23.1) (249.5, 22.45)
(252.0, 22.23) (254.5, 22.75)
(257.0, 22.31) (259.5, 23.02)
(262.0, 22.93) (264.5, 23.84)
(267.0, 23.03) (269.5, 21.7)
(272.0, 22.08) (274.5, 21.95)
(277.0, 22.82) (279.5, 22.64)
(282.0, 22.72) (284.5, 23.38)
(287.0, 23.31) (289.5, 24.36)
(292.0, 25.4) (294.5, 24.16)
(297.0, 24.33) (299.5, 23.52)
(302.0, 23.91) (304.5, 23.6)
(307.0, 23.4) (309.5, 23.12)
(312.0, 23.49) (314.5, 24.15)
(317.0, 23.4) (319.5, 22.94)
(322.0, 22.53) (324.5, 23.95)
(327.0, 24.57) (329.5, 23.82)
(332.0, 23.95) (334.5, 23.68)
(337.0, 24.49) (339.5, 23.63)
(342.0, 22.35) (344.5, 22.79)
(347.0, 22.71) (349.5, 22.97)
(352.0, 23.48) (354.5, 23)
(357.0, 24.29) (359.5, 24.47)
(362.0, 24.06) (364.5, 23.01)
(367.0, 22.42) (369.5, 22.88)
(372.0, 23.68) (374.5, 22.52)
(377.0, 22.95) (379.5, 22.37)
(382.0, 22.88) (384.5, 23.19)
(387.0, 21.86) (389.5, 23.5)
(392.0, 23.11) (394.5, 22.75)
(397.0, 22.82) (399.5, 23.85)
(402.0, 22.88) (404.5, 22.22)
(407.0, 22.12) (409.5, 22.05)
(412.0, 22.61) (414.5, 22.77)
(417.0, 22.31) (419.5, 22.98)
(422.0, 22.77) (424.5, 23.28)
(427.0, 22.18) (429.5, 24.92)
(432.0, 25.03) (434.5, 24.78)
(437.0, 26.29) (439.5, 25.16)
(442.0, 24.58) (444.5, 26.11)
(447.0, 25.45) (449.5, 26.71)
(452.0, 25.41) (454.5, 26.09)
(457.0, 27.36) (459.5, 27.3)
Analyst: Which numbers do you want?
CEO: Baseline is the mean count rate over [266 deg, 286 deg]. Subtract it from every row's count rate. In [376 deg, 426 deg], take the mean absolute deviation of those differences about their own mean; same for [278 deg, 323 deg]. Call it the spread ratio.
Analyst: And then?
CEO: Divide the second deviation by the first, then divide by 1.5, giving 0.95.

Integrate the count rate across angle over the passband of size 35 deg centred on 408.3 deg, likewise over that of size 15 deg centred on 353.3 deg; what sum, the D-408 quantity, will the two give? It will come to 1149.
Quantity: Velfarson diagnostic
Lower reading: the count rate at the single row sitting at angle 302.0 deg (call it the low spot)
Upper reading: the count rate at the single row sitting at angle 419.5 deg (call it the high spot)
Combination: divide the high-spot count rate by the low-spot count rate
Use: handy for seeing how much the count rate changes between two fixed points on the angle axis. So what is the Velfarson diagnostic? 0.96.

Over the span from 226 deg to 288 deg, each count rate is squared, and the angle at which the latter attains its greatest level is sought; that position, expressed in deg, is 264.5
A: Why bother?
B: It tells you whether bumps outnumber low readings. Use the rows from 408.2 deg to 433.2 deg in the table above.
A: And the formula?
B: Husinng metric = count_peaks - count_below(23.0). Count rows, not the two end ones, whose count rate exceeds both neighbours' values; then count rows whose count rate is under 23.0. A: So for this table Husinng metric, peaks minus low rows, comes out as -4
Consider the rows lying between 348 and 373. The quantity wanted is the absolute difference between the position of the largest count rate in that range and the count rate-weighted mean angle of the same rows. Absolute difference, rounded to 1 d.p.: 1.2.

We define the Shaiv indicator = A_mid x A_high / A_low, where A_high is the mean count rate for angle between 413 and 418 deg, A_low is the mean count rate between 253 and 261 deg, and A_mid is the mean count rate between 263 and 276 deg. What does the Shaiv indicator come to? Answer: 22.4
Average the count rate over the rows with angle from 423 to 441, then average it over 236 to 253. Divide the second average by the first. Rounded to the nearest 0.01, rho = 0.92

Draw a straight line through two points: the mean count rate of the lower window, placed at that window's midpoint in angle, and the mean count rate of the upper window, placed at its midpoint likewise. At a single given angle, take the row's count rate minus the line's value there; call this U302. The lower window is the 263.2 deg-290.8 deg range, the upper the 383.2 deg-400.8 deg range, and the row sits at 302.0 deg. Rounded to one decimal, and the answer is 1.0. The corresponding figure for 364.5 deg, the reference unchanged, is 0.0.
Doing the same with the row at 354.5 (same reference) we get 0.0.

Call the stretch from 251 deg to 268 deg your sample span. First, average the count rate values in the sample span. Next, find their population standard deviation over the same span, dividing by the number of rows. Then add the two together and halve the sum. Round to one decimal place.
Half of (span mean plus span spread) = 11.7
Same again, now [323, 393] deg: 12.0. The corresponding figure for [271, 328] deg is 12.1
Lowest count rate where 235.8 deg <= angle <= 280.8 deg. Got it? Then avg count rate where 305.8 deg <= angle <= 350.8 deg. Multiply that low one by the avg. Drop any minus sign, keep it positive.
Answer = 509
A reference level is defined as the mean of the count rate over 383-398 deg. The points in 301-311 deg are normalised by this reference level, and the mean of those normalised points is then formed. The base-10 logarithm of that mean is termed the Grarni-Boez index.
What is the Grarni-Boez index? 0.012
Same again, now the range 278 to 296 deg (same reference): 0.016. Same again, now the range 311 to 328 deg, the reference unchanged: 0.013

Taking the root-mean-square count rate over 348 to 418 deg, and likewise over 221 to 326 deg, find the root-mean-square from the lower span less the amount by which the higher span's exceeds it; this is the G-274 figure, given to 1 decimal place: 23.2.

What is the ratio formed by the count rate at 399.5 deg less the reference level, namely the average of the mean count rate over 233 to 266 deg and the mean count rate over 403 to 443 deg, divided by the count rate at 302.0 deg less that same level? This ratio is 0.9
